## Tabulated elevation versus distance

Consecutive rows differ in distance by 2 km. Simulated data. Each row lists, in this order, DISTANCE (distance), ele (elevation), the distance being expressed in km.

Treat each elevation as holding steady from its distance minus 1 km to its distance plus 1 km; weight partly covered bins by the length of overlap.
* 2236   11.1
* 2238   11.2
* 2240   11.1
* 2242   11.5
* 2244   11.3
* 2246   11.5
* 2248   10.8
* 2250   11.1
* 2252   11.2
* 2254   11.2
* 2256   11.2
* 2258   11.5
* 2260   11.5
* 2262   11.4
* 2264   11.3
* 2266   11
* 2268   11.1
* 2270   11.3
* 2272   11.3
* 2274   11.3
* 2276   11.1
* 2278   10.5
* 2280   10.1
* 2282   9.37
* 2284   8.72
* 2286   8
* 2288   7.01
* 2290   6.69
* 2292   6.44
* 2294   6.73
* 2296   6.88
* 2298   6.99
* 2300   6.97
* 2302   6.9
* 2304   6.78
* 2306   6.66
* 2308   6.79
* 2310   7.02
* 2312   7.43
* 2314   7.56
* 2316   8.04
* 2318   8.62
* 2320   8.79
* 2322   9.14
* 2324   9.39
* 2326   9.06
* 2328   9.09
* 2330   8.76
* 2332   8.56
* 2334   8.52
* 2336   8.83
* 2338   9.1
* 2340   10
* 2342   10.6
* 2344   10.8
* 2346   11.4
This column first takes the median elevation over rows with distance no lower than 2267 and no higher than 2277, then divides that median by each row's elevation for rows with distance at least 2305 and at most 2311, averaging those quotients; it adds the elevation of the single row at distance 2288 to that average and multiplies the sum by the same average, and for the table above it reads 14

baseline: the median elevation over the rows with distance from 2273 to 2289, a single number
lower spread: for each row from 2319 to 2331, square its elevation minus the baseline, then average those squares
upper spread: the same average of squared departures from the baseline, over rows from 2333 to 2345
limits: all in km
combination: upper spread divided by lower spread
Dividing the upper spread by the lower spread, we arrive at 1.5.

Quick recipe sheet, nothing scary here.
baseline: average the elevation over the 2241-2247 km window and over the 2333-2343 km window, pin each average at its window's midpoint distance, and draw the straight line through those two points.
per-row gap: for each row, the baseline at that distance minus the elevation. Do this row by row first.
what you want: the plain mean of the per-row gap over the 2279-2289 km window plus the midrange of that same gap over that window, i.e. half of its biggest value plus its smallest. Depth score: 3.9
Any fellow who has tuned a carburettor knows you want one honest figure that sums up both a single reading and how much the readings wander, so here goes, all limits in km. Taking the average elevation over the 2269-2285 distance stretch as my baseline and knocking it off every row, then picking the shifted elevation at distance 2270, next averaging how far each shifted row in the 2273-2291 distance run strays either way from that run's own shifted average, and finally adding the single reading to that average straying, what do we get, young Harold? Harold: 2.3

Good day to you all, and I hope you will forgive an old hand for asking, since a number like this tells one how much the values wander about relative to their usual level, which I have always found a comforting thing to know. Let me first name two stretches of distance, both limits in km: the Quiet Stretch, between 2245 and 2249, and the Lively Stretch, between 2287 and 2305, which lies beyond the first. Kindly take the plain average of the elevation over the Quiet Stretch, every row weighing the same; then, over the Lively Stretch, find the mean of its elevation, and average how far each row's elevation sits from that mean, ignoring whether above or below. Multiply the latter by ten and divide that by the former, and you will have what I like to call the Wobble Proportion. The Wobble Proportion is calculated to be 0.13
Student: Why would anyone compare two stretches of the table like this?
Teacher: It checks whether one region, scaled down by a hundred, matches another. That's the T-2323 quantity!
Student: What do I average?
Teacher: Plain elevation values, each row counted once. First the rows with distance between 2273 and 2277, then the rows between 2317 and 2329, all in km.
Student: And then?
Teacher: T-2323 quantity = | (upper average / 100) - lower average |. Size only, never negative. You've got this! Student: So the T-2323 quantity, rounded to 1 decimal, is 11.1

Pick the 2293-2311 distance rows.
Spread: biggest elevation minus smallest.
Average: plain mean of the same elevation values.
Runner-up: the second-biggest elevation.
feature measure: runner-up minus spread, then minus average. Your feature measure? -0.2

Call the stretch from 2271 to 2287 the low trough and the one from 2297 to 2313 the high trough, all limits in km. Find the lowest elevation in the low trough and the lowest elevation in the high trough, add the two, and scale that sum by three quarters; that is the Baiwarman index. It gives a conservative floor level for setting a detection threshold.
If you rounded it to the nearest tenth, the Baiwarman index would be 11.0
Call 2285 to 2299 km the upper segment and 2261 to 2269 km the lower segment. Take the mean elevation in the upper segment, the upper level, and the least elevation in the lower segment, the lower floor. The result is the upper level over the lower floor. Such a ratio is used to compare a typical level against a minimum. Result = 0.63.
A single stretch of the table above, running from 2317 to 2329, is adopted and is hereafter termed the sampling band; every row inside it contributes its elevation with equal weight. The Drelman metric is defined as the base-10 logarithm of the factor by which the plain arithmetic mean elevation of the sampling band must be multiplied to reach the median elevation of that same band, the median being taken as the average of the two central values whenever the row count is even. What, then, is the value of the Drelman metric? 0.0029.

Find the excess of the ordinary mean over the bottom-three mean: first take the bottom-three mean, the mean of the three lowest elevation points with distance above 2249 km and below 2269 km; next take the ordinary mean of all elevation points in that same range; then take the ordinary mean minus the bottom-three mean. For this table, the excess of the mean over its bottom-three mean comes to 0.18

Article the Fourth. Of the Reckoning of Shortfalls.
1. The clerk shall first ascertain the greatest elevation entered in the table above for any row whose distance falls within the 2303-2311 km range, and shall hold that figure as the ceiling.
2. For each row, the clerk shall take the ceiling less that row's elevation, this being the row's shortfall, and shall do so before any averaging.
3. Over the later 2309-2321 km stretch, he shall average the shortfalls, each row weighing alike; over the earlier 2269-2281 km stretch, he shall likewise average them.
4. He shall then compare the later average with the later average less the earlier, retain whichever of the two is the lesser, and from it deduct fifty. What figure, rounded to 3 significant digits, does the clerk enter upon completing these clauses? -50.9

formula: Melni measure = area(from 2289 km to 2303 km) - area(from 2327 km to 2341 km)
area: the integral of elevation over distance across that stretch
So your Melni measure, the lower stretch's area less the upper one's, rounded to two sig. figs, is -31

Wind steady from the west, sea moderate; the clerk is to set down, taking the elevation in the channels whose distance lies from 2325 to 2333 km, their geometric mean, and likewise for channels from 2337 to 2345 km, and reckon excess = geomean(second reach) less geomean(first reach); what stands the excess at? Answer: 1.2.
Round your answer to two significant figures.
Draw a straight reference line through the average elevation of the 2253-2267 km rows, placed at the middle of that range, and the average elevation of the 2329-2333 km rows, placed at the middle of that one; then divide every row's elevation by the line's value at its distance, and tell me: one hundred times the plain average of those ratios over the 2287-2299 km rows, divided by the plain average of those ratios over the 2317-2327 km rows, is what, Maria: 67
